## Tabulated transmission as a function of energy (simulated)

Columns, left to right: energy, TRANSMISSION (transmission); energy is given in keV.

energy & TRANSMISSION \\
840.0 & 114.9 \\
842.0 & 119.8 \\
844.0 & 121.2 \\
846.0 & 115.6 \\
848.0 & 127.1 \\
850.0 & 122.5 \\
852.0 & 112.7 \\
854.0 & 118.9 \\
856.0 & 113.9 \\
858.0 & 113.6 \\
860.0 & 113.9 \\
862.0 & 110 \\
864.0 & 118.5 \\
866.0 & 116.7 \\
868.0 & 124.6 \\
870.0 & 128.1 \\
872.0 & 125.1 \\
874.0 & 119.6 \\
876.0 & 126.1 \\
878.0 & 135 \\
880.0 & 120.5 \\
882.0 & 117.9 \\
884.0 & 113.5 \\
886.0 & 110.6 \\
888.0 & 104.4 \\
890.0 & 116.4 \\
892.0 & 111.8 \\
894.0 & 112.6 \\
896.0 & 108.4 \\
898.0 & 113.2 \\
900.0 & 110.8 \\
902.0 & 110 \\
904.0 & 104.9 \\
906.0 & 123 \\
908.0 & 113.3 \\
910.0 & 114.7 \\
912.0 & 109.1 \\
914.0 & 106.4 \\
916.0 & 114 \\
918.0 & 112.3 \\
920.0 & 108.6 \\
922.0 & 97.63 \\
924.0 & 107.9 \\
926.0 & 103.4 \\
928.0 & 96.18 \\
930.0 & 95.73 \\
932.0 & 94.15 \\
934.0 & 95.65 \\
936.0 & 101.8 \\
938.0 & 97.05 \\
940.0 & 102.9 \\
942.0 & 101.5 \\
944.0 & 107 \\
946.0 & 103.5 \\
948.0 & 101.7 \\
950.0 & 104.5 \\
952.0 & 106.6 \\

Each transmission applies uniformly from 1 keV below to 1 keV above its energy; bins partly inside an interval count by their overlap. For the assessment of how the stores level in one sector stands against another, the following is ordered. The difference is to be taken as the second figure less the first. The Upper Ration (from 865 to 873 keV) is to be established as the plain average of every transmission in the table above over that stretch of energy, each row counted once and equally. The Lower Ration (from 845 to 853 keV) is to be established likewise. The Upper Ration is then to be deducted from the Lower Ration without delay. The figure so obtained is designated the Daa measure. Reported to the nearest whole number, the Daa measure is -4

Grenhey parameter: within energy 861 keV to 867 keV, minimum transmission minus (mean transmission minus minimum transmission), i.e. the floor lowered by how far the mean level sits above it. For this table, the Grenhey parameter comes 105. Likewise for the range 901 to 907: 97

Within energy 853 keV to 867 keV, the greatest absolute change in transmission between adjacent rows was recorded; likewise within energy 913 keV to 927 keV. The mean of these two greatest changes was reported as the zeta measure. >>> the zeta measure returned 9.7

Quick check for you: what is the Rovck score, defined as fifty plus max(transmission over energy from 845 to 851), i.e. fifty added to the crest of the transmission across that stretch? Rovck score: 177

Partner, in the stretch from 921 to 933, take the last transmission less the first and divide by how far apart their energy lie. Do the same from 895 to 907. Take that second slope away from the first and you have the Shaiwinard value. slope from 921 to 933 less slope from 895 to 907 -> -1.8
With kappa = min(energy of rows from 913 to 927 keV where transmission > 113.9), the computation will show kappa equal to 916.0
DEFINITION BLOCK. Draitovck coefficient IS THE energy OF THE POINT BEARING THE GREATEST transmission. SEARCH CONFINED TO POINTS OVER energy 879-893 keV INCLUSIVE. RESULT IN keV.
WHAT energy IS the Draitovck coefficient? 880.0 keV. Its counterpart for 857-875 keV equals 870.0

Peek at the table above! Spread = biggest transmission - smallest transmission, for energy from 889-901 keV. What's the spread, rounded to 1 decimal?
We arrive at 8.0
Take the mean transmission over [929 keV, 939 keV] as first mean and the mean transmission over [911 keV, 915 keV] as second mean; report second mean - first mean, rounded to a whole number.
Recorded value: 11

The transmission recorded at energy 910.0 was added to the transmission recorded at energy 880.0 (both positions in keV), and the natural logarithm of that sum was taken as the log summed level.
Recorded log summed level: 5.46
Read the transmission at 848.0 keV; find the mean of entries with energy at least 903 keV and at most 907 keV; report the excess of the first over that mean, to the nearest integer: 13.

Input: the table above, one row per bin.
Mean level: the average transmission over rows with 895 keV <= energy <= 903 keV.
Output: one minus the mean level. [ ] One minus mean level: -110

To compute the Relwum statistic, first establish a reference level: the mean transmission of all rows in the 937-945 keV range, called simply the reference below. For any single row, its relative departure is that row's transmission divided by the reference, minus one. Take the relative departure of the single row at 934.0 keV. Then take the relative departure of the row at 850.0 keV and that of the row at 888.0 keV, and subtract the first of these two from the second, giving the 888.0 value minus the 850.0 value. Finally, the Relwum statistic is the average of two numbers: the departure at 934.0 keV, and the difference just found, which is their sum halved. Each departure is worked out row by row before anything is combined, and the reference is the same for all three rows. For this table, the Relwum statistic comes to -0.12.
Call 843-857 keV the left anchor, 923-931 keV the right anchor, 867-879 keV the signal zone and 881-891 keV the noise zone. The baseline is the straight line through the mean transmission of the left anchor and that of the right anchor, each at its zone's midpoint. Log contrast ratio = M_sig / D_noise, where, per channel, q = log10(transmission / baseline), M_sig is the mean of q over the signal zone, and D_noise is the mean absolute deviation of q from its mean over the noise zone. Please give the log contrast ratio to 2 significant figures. 3.1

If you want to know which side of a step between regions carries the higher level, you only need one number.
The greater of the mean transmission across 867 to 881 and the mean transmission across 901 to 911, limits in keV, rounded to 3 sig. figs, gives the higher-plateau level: 126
